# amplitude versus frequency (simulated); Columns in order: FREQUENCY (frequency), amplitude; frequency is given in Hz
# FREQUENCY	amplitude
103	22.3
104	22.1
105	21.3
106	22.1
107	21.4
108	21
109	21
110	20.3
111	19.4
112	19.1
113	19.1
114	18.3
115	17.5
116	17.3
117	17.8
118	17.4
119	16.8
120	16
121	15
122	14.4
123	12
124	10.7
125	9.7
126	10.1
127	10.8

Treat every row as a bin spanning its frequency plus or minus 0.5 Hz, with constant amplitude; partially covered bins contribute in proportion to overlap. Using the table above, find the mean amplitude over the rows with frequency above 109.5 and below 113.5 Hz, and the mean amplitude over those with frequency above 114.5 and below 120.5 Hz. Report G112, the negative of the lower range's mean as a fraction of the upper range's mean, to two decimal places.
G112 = -1.14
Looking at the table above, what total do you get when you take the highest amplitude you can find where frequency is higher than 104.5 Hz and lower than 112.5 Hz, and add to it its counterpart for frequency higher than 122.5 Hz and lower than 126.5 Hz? 34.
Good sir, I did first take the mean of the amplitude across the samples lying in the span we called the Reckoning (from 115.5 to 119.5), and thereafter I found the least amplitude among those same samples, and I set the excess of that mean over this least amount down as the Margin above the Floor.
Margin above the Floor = 0.5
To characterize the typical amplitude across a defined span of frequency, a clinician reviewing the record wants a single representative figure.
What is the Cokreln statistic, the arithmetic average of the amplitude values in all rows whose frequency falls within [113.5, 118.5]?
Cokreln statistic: 17.7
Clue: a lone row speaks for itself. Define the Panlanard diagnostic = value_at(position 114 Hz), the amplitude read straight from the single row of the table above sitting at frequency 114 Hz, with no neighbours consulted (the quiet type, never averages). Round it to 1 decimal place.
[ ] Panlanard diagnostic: 18.3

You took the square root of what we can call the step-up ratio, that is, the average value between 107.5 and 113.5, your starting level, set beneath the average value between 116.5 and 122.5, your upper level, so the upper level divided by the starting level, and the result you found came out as 0.90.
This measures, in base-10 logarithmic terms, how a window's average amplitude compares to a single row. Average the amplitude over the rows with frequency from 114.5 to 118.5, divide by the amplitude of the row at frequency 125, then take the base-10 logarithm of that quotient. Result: 0.26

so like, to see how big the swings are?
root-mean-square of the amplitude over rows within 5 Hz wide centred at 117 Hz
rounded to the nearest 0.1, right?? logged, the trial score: 17.4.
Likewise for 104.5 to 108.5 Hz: 21.5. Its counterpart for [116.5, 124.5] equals 15.2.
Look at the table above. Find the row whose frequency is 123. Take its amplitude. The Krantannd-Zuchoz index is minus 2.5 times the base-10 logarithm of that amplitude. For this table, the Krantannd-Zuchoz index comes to -2.70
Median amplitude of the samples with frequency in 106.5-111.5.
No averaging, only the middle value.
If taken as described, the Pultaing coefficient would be 21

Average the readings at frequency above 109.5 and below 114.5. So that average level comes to 19.2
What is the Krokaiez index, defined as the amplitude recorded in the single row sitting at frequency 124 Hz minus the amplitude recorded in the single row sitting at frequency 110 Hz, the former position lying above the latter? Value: -10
